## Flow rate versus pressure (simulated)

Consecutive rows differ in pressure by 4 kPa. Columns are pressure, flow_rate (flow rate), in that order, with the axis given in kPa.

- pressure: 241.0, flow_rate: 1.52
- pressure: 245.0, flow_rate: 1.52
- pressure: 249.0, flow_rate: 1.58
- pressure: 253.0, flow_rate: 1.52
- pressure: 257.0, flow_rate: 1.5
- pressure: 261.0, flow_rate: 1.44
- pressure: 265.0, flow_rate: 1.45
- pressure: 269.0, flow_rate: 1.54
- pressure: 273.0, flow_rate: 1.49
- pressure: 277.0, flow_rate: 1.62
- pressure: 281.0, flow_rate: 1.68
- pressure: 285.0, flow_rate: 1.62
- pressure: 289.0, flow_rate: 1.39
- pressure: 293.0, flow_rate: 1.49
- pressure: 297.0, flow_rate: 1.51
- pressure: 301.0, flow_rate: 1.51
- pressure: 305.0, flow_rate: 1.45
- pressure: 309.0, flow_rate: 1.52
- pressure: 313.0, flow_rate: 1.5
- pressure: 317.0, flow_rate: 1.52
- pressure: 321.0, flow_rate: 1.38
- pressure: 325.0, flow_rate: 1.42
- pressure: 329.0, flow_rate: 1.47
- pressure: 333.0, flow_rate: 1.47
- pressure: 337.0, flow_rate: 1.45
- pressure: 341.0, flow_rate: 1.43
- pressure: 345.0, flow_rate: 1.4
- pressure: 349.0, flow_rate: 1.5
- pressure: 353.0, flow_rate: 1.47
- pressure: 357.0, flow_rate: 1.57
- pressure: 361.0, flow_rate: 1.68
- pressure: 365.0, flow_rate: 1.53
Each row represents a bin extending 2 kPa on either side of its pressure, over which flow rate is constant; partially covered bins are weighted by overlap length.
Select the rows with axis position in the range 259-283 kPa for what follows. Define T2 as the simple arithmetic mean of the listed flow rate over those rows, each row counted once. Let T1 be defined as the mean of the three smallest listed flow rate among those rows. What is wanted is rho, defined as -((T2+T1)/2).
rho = -1.50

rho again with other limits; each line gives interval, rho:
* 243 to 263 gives -1.50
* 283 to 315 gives -1.47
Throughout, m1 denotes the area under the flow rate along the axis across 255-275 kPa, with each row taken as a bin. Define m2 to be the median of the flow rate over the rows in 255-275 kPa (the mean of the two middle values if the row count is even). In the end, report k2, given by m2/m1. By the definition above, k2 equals 0.0502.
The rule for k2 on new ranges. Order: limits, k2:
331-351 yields 0.0500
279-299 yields 0.0491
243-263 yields 0.0503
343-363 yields 0.0492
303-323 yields 0.0509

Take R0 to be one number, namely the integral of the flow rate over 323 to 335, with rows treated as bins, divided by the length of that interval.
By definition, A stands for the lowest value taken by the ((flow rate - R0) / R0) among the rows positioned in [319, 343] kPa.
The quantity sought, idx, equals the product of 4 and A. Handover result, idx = -0.20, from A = -0.05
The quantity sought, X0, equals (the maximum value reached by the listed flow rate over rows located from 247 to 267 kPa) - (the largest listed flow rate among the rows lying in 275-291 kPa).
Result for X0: -0.10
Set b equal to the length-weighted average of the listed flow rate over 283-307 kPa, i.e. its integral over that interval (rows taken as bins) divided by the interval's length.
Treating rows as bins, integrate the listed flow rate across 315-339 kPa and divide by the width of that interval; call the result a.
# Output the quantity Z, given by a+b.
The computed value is 2.95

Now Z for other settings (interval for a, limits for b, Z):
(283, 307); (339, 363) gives 3.00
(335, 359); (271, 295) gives 3.02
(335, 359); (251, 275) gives 2.96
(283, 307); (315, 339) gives 2.95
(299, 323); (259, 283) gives 3.02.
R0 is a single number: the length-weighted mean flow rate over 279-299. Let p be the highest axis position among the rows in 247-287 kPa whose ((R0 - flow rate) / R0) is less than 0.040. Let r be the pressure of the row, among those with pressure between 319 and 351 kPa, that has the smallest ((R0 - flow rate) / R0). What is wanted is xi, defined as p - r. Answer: -64 kPa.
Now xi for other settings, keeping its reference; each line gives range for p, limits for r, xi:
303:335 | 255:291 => 36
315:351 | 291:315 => 40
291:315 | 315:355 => -4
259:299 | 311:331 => -20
